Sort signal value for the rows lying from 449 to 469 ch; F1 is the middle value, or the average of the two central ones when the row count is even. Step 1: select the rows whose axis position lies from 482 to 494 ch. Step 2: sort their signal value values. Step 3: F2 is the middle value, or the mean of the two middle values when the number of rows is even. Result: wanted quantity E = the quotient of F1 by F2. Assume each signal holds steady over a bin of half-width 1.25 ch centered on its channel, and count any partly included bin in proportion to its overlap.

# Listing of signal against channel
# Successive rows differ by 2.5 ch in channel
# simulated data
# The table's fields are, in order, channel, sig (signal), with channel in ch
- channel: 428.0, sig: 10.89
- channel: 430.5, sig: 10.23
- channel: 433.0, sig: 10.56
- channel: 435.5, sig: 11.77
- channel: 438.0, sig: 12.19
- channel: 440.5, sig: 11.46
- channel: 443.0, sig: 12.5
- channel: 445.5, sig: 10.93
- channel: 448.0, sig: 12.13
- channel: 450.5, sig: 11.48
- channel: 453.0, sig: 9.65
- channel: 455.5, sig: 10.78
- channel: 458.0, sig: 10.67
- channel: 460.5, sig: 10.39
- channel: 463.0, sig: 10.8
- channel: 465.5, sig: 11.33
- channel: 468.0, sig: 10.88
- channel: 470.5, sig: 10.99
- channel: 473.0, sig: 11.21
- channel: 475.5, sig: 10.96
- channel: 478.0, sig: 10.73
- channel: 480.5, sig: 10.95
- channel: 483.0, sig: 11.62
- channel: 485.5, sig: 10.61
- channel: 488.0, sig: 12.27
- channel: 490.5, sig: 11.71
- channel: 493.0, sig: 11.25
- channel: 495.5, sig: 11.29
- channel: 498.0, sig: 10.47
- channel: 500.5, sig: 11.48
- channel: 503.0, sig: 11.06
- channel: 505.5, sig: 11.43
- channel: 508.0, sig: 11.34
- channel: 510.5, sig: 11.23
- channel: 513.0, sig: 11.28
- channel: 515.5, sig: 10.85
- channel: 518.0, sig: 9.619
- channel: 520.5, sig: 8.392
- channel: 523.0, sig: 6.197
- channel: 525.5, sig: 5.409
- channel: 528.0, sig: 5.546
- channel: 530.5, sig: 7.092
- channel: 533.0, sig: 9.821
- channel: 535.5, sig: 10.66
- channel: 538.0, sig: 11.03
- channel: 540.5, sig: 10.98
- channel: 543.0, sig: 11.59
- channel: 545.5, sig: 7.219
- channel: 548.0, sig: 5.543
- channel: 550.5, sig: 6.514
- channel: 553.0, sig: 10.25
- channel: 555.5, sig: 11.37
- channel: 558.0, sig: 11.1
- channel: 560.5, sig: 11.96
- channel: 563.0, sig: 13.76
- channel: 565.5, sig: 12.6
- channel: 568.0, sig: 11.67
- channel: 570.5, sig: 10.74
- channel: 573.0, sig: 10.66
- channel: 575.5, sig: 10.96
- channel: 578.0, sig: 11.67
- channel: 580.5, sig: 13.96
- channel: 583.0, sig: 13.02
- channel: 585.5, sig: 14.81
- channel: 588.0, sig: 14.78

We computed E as 0.93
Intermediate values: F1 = 10.8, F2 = 11.6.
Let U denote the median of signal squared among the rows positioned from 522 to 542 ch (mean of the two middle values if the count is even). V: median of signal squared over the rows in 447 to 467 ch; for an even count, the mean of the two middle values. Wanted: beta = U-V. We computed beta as -43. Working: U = 73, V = 116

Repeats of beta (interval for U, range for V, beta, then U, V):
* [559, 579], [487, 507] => 7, 136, 129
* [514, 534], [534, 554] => -49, 60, 109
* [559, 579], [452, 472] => 20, 136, 116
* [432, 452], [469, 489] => 15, 135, 120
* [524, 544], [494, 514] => -22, 105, 127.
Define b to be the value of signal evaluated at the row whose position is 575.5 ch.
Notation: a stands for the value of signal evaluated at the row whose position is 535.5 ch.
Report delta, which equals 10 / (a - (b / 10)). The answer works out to 1.05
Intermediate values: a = 10.66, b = 10.96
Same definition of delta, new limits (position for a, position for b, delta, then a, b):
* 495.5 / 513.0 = 0.98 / 11.29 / 11.28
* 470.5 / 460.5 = 1.00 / 10.99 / 10.39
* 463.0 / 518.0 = 1.02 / 10.8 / 9.619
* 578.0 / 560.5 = 0.95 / 11.67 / 11.96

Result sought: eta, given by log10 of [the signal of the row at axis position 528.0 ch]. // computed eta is 0.74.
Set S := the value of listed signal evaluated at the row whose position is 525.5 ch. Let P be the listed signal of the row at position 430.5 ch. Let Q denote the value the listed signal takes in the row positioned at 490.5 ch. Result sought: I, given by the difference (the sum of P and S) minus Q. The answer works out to 3.9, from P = 10.23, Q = 11.71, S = 5.409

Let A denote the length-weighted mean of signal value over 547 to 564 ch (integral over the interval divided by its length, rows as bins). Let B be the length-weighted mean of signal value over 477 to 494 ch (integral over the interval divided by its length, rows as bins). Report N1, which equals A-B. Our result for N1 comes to -1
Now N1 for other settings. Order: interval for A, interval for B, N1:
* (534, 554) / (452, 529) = -1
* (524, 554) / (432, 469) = -3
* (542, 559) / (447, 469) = -2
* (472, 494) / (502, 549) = 2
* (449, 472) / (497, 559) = 1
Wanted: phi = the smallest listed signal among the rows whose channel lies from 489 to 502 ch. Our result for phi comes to 10.47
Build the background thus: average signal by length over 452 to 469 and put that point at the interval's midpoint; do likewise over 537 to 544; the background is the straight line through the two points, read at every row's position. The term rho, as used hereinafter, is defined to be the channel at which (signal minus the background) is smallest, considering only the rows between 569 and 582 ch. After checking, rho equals 573.0 ch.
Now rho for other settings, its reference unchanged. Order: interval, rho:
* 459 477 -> 460.5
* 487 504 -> 498.0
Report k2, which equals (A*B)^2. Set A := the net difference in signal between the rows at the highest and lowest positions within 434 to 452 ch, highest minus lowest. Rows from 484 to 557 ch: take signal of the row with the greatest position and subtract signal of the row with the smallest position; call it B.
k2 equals 0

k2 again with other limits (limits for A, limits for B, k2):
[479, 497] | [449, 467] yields 0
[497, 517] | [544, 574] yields 2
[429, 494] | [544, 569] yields 21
